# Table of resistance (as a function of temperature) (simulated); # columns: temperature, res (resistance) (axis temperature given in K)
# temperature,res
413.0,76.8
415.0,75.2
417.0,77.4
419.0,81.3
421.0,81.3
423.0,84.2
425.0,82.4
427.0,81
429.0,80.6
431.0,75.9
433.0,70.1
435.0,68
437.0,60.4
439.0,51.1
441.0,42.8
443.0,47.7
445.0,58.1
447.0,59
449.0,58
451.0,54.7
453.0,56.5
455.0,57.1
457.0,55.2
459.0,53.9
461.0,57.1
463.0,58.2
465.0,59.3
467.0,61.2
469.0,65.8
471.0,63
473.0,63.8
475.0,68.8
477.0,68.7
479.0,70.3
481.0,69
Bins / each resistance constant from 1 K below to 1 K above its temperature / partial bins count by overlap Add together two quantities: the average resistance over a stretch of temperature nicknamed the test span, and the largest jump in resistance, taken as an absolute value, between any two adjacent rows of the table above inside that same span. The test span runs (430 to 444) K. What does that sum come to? 69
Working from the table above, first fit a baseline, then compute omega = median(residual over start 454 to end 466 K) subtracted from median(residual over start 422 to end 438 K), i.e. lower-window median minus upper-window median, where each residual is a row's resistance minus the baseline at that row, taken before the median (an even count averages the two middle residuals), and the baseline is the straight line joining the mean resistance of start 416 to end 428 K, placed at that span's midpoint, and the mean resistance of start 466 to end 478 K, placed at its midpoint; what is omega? 12.0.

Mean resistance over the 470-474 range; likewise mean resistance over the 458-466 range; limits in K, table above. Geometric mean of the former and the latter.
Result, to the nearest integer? 60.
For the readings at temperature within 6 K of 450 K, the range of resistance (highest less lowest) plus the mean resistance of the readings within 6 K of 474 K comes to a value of 71.0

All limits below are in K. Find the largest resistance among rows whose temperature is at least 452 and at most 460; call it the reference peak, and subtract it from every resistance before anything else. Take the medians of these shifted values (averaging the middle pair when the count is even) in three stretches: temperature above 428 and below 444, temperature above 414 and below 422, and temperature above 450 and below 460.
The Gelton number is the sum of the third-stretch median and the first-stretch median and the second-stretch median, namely 27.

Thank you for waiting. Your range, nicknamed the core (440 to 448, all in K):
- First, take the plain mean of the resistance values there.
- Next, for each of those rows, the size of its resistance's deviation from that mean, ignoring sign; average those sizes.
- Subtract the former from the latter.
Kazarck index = -45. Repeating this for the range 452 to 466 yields -55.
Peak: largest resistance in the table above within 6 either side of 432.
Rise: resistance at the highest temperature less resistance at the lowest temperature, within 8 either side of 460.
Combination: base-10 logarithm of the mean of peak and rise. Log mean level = 1.63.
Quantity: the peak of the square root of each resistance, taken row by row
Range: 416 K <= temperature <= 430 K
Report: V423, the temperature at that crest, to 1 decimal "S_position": 423.0 K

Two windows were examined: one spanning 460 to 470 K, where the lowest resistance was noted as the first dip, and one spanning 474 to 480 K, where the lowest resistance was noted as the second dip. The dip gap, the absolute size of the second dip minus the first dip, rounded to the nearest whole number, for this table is 12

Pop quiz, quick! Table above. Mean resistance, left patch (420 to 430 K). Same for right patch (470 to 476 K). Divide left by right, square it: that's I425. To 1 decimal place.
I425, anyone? 1.6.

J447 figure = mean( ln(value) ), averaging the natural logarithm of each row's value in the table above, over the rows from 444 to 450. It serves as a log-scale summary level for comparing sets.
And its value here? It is 4.07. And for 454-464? 4.03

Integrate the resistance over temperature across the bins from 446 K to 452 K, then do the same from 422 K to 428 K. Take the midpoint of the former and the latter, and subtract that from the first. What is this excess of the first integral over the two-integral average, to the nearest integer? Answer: -76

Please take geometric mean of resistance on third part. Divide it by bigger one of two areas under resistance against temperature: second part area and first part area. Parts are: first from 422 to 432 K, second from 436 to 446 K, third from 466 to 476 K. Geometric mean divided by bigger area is 0.080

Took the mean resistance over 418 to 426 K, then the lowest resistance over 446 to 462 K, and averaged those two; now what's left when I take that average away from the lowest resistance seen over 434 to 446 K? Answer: -25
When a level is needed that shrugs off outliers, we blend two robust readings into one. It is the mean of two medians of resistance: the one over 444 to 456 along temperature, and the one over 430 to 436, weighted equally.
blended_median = 63.8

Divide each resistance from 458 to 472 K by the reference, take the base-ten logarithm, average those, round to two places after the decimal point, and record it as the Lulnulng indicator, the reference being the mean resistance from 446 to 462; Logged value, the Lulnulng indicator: 0.02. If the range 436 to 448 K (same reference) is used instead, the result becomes -0.03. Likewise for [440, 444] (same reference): -0.10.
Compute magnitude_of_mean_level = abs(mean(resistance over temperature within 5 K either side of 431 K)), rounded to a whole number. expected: 75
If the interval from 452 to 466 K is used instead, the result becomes 57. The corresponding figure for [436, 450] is 54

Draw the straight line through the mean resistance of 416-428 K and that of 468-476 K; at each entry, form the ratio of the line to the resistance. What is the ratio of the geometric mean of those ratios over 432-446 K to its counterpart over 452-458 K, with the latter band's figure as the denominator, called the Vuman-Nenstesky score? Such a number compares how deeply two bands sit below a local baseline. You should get 1.08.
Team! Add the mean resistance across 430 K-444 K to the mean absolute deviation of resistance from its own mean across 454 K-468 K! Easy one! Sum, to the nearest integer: 61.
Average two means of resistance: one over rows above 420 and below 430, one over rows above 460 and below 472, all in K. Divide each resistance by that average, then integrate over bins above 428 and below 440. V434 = 11.4 K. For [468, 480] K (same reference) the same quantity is 11.2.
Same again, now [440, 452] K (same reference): 9.0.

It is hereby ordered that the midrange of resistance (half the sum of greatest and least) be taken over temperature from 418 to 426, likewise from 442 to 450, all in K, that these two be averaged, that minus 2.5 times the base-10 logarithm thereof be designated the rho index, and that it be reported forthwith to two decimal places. -4.58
